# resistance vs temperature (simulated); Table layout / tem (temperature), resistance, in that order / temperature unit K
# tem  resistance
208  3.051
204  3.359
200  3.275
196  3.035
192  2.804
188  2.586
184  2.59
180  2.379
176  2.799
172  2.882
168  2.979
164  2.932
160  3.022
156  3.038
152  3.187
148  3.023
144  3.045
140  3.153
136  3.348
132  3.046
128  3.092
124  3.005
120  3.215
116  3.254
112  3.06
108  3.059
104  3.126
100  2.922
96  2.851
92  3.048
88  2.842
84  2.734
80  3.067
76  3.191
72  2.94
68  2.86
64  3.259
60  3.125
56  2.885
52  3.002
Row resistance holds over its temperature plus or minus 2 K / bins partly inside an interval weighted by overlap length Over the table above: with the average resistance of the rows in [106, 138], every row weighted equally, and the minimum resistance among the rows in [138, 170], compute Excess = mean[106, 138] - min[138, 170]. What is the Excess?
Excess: 0.20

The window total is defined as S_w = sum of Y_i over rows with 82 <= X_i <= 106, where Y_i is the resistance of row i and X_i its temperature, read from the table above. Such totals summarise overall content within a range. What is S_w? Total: 18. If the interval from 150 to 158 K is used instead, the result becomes 6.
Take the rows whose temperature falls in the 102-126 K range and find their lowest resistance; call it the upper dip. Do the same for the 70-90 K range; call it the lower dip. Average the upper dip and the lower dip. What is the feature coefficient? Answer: 2.87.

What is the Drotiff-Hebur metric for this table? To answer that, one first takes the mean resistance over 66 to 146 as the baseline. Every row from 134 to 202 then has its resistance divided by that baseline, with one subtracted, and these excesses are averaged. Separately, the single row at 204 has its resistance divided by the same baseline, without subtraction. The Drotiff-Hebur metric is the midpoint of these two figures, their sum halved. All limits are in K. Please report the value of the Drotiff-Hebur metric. 0.536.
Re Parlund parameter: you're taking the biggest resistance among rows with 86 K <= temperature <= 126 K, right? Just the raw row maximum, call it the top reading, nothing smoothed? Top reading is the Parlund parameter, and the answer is 3.254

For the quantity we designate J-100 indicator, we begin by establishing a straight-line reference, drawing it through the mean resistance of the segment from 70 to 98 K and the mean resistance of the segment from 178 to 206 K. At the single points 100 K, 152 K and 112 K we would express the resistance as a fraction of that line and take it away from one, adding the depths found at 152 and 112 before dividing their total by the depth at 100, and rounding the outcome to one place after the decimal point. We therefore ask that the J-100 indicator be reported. -24.2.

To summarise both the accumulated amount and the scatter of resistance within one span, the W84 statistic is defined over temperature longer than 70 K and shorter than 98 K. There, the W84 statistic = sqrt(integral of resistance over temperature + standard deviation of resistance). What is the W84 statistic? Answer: 9.10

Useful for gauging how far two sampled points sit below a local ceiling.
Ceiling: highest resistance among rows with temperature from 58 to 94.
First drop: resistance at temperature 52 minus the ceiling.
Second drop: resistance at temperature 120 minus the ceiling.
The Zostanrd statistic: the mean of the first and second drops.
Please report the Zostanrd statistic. -0.15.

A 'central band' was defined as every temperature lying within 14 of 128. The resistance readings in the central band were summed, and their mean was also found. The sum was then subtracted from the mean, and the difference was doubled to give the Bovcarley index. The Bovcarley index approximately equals -37.9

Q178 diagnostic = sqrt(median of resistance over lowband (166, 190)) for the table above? 1.64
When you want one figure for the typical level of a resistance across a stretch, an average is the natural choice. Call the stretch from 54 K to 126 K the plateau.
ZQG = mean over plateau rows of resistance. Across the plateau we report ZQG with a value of 3.02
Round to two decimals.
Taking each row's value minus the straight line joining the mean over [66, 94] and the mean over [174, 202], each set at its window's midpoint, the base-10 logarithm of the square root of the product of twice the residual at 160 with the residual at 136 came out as -0.36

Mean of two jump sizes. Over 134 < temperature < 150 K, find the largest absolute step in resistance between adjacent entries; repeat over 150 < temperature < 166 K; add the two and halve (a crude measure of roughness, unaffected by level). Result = 0.17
